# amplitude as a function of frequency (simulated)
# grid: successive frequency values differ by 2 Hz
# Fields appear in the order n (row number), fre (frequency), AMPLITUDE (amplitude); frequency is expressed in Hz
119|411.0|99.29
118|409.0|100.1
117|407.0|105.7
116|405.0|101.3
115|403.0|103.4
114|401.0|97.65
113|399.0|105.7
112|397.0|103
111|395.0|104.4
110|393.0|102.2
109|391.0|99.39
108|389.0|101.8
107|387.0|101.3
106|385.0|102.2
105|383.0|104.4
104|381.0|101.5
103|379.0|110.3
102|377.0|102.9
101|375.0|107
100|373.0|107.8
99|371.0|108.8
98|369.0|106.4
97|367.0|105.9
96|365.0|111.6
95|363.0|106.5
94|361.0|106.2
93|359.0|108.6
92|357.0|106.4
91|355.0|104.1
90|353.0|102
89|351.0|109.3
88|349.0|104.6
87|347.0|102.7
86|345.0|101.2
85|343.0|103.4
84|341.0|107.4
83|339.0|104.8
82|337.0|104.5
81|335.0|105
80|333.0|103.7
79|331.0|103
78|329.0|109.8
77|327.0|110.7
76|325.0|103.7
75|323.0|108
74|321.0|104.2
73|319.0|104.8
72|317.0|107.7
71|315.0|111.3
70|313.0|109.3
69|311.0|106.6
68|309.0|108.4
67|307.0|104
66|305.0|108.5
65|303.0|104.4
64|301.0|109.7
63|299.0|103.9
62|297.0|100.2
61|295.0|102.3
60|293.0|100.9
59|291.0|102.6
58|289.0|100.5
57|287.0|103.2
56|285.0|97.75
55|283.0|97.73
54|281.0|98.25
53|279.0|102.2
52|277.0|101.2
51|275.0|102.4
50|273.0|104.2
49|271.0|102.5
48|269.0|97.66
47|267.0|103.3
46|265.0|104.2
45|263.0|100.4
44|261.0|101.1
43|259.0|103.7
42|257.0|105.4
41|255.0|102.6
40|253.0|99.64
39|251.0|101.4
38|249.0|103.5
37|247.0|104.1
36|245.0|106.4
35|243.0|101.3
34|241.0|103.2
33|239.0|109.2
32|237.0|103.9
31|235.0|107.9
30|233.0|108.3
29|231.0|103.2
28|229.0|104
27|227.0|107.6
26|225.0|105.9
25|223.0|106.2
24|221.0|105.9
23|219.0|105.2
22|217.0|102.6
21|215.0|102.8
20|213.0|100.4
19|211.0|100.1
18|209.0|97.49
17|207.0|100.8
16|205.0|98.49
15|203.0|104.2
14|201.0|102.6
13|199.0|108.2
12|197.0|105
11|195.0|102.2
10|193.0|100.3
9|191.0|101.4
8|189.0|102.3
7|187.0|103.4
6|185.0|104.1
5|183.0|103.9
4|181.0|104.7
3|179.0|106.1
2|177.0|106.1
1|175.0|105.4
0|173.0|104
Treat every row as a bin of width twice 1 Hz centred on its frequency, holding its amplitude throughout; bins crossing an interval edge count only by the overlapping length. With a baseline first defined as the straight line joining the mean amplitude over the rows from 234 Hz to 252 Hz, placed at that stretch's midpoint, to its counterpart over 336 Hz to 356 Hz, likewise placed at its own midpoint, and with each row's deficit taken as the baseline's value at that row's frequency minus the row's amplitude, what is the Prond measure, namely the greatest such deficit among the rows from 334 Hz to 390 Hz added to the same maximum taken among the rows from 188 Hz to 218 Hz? 10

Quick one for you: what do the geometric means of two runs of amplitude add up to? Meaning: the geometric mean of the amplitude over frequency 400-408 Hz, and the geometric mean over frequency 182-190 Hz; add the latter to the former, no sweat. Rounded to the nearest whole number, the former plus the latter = 205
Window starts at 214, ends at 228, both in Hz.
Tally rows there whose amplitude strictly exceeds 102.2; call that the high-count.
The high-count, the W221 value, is 7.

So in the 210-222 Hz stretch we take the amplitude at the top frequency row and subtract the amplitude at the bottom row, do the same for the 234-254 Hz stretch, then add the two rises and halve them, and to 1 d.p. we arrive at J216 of -1.2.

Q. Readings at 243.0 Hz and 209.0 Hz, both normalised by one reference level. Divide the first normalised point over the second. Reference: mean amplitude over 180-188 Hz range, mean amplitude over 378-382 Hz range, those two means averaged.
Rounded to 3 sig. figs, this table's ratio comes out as 1.04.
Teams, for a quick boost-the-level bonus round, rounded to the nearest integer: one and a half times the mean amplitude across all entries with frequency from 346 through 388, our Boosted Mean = 159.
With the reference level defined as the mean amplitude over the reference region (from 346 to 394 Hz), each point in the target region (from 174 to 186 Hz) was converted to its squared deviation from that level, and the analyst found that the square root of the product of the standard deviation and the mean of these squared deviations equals 1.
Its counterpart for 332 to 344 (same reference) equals 2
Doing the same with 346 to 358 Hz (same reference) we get 6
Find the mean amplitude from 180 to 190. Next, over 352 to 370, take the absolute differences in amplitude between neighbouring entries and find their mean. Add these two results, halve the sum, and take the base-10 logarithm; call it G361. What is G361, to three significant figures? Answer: 1.73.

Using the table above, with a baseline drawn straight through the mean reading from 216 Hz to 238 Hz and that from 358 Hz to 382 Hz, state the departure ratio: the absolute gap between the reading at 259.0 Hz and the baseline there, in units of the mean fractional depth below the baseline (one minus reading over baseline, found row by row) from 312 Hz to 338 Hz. -2584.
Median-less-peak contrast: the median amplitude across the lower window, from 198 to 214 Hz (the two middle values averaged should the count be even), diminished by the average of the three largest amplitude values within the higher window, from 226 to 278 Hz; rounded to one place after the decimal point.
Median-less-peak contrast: -7.9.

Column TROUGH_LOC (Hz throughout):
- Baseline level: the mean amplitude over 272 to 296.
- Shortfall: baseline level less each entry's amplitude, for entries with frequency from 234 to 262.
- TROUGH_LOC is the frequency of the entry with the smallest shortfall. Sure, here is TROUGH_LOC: 239.0 Hz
